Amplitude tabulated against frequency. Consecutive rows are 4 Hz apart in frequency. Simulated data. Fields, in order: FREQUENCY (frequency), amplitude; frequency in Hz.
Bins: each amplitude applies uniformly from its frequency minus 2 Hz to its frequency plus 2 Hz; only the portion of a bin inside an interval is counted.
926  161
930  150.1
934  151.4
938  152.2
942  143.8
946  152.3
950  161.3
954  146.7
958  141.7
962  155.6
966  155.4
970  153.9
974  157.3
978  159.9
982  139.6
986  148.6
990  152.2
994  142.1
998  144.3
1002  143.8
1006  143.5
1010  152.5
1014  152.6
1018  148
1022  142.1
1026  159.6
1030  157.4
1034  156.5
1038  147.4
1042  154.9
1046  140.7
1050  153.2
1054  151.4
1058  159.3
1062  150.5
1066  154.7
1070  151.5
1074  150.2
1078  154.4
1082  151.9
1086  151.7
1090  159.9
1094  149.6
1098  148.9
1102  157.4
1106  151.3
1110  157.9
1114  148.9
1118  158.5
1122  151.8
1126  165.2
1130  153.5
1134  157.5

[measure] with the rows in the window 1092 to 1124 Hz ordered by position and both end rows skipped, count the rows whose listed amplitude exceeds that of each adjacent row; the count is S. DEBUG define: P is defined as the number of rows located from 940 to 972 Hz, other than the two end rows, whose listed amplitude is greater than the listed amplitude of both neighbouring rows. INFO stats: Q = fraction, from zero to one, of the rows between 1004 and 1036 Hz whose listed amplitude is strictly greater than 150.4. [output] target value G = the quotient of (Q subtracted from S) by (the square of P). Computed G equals 0.6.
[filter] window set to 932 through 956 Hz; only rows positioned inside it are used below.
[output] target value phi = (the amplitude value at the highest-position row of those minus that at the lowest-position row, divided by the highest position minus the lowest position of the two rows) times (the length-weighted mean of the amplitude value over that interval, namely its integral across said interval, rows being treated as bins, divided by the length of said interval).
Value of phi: -36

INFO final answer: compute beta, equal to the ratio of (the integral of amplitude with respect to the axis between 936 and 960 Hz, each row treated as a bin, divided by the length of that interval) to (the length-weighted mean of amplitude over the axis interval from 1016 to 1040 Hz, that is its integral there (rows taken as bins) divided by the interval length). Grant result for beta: 0.99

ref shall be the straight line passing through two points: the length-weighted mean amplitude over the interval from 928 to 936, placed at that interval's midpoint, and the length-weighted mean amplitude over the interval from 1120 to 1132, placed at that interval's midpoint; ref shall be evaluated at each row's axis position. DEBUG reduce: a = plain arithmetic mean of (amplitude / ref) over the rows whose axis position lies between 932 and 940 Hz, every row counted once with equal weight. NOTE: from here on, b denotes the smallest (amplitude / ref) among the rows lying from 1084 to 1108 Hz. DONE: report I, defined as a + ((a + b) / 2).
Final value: 1.99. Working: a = 1.01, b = 0.955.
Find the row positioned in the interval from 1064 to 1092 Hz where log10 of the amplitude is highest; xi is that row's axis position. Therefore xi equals 1090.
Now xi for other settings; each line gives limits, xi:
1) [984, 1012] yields 1010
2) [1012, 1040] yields 1026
